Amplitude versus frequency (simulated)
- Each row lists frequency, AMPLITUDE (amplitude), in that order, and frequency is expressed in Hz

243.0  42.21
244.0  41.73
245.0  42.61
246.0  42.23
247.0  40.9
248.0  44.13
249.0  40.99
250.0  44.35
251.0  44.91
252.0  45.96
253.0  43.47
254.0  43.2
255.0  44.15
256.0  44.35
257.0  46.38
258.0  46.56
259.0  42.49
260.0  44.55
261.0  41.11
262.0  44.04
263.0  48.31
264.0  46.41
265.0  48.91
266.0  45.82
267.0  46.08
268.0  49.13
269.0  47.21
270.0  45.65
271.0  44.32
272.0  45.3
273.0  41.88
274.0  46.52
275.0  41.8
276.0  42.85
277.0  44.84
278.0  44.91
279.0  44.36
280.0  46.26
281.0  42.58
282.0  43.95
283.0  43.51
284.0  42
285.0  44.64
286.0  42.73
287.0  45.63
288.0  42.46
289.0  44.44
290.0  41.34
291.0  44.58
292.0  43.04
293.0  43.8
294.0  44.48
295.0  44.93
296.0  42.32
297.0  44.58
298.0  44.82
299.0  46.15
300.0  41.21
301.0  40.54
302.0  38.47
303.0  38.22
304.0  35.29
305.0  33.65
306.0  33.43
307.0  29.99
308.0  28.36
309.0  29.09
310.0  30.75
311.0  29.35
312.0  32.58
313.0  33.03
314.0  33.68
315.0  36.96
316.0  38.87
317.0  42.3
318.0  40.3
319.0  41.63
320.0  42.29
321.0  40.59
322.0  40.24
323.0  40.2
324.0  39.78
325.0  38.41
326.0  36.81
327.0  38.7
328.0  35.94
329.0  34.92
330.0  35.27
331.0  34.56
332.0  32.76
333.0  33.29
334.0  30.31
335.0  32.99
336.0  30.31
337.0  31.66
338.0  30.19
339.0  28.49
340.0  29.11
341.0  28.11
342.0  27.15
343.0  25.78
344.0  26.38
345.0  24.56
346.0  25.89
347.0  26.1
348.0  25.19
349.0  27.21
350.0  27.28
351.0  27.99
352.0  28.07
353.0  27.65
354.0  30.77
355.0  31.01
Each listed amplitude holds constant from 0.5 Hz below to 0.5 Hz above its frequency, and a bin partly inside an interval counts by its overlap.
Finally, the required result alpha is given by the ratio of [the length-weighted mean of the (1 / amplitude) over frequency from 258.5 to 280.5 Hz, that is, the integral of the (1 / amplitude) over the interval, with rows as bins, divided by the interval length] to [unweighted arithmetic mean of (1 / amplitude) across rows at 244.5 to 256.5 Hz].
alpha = 0.96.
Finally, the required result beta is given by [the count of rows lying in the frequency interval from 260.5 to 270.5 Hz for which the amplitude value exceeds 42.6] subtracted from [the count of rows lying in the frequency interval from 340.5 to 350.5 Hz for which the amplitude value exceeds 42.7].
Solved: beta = -9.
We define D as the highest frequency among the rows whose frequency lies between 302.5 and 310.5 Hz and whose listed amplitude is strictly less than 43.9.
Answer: 310.0 Hz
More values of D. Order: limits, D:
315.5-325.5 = 325.0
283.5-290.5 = 290.0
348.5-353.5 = 353.0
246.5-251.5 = 249.0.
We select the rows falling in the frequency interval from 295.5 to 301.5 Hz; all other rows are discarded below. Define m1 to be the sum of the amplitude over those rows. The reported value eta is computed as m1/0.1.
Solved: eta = 2596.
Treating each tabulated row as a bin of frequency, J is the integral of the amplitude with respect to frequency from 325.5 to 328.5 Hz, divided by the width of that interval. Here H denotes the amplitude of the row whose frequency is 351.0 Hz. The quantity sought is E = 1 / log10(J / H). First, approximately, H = 27.99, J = 37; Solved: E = 8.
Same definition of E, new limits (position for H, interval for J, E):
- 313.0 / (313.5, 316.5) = 23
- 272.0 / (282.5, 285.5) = -53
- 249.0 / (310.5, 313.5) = -9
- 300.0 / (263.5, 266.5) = 17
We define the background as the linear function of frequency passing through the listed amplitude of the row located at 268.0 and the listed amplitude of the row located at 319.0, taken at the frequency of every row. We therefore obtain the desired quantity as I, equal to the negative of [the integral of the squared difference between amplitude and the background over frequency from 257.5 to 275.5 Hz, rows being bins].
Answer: -395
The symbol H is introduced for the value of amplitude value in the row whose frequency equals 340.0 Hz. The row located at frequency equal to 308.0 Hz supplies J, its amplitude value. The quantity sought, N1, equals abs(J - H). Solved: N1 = 1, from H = 29.11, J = 28.36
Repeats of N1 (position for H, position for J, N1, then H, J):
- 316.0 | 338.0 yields 9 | 38.87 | 30.19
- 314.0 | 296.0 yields 9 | 33.68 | 42.32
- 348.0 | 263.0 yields 23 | 25.19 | 48.31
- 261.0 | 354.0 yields 10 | 41.11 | 30.77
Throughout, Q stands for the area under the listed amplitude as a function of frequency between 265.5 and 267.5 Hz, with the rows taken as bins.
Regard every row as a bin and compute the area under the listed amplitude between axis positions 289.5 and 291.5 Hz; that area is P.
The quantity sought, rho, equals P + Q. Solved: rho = 178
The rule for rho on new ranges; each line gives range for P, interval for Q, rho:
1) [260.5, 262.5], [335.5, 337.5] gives 147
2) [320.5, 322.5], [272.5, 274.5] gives 169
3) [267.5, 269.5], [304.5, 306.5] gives 163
